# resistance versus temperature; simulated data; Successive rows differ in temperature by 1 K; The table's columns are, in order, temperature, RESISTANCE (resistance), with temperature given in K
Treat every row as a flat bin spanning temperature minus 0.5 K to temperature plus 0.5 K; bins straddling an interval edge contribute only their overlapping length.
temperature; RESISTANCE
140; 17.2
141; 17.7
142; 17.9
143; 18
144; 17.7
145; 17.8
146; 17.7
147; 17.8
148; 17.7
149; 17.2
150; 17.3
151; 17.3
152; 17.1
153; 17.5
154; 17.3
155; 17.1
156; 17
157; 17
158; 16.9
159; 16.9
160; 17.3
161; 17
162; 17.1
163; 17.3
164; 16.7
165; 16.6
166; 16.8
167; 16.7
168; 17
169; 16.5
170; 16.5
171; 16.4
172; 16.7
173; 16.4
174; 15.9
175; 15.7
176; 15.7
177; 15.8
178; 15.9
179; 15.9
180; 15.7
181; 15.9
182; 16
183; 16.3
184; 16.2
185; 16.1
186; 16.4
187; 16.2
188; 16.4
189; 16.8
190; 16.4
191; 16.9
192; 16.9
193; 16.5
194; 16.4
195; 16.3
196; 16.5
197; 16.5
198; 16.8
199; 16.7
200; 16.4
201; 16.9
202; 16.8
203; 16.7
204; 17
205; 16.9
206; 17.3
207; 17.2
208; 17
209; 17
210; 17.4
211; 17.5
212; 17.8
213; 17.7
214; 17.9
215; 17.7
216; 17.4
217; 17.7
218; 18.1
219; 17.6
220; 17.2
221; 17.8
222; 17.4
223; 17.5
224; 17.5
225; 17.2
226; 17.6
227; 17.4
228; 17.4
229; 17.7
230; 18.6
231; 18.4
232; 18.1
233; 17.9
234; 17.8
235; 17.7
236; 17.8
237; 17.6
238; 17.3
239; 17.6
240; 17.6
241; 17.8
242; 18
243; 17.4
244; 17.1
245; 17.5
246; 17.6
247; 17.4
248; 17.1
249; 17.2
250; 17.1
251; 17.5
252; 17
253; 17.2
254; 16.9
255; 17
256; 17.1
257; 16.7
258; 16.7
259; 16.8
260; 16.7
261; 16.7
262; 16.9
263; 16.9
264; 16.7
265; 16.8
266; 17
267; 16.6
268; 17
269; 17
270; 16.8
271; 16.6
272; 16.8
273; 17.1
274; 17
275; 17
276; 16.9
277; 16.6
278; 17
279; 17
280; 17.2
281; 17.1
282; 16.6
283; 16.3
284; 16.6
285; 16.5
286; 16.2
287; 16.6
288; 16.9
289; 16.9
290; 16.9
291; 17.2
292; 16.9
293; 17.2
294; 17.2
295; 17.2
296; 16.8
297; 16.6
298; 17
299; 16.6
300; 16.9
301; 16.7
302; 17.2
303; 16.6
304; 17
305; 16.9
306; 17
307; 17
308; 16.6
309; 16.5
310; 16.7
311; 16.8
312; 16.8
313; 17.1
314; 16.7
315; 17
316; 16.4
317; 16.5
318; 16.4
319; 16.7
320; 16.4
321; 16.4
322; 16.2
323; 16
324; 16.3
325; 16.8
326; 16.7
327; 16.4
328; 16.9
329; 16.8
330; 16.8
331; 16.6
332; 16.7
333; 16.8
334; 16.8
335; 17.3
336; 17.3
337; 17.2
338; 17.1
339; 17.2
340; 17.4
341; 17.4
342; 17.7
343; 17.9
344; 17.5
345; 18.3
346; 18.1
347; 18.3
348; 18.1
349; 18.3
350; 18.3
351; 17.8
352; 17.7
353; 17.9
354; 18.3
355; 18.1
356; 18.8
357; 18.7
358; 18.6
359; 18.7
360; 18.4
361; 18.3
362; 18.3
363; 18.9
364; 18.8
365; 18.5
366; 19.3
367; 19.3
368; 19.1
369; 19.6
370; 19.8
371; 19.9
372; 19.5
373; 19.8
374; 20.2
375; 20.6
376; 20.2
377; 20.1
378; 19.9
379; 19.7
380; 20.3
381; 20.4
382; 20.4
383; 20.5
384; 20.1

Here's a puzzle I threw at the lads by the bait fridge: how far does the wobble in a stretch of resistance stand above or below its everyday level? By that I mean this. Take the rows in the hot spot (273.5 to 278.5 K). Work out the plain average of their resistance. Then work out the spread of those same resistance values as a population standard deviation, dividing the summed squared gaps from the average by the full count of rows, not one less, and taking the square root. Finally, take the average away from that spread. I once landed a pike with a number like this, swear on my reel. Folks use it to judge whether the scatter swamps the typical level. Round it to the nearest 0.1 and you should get -16.7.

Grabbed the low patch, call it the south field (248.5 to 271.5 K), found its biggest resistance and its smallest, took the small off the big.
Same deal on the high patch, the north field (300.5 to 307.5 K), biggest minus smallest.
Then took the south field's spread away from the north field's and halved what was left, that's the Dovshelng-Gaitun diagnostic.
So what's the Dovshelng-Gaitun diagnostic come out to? -0.15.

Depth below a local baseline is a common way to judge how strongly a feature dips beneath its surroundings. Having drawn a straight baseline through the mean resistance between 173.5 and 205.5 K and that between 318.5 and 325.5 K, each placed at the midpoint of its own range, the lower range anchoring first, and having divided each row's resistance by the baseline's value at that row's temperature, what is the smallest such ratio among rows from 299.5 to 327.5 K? 0.98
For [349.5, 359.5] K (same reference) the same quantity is 1.08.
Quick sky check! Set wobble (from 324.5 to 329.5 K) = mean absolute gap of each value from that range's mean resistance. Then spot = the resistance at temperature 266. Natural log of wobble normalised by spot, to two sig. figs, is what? -4.8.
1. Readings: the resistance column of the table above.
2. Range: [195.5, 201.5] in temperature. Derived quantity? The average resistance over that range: 16.6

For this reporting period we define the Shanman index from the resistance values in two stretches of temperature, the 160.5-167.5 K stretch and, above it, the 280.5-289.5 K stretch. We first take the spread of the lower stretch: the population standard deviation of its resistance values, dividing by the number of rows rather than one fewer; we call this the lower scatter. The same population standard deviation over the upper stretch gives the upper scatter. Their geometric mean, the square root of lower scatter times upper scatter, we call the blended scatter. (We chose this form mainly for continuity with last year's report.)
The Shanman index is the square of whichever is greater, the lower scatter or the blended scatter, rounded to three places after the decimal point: 0.065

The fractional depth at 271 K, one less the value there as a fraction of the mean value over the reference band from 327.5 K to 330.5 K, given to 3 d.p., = 0.014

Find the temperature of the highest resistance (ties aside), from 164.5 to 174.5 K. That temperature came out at 168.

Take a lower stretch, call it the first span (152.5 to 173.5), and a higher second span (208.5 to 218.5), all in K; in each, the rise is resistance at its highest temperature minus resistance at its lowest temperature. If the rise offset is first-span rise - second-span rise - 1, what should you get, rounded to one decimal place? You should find -3.2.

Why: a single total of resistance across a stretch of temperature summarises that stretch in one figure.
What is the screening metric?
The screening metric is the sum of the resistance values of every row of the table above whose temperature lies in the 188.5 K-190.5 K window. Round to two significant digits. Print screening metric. 33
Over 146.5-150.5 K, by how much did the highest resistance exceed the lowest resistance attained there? 0.60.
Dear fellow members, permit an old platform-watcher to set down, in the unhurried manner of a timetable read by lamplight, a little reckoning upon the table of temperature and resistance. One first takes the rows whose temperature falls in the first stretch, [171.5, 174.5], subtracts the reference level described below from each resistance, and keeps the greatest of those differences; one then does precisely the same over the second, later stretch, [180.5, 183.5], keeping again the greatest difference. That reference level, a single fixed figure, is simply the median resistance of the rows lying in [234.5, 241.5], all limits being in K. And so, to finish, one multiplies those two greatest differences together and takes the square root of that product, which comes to 1.08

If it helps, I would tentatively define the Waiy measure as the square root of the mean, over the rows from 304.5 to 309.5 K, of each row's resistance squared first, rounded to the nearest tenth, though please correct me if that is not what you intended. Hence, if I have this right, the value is 16.8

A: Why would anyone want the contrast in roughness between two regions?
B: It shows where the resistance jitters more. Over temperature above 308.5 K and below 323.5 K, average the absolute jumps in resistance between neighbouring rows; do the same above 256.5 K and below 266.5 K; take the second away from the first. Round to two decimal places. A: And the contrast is 0.12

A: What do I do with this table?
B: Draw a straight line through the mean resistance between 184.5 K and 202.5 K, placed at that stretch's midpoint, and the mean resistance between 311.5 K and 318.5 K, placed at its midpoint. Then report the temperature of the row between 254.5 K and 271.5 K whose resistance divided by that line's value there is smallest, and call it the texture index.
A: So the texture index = 271 K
